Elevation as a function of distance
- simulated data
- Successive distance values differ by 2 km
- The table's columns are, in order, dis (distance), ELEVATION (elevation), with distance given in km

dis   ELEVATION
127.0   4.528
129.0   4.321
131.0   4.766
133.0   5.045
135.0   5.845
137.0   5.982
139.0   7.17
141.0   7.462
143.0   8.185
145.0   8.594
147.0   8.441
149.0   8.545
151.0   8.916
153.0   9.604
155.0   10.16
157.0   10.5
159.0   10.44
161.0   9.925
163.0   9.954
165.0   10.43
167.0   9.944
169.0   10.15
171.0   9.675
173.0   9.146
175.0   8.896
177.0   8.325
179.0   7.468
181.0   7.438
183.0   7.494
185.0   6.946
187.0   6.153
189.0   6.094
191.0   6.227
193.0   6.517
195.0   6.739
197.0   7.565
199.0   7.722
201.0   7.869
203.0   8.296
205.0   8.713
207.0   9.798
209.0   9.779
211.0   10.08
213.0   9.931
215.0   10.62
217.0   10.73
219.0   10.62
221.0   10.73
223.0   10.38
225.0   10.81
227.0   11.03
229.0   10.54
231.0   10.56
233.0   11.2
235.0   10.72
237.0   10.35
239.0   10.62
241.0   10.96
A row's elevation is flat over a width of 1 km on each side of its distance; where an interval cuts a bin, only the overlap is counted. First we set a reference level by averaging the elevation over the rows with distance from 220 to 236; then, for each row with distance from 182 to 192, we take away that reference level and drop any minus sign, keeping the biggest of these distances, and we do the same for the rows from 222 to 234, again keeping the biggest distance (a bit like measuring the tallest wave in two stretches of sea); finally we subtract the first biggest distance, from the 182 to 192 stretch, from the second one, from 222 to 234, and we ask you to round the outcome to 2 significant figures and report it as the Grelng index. -4.2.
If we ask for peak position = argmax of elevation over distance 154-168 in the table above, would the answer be 157.0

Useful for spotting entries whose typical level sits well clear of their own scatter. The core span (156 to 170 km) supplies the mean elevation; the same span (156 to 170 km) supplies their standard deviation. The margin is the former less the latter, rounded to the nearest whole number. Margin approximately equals 10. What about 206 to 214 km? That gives 10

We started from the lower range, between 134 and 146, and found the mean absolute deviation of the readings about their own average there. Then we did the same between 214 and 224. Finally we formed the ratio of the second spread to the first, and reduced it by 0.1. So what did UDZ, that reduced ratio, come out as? 0.0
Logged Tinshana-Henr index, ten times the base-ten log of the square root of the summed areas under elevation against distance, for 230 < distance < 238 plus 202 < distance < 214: 11.49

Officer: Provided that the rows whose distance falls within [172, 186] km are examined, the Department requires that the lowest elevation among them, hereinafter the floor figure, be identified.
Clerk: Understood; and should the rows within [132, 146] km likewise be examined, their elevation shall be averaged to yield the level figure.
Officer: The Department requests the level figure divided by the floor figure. 0.99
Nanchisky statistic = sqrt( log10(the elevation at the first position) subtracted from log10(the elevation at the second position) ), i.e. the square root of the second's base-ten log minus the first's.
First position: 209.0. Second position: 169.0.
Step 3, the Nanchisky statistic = 0.13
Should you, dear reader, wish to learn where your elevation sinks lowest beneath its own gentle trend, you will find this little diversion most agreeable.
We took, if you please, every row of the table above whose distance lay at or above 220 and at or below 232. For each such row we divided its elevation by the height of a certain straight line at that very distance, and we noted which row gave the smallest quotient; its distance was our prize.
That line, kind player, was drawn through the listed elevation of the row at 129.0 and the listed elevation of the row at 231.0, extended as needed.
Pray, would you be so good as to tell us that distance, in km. 231.0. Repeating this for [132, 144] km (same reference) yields 133.0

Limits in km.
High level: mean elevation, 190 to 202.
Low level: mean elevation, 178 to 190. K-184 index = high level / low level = 1.03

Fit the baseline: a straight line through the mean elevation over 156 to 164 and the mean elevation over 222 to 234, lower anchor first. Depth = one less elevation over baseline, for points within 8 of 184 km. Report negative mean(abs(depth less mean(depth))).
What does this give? -0.066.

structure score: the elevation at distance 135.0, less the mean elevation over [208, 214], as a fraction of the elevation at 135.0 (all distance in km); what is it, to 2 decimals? -0.70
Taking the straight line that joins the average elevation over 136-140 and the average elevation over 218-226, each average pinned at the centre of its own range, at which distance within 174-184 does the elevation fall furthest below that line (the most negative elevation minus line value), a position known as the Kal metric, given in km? 183.0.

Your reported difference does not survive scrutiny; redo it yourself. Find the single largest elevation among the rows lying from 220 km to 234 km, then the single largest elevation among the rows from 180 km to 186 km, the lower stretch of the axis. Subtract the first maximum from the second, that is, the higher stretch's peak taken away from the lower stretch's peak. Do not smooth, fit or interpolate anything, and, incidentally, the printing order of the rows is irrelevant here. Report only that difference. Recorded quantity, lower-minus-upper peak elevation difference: -4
